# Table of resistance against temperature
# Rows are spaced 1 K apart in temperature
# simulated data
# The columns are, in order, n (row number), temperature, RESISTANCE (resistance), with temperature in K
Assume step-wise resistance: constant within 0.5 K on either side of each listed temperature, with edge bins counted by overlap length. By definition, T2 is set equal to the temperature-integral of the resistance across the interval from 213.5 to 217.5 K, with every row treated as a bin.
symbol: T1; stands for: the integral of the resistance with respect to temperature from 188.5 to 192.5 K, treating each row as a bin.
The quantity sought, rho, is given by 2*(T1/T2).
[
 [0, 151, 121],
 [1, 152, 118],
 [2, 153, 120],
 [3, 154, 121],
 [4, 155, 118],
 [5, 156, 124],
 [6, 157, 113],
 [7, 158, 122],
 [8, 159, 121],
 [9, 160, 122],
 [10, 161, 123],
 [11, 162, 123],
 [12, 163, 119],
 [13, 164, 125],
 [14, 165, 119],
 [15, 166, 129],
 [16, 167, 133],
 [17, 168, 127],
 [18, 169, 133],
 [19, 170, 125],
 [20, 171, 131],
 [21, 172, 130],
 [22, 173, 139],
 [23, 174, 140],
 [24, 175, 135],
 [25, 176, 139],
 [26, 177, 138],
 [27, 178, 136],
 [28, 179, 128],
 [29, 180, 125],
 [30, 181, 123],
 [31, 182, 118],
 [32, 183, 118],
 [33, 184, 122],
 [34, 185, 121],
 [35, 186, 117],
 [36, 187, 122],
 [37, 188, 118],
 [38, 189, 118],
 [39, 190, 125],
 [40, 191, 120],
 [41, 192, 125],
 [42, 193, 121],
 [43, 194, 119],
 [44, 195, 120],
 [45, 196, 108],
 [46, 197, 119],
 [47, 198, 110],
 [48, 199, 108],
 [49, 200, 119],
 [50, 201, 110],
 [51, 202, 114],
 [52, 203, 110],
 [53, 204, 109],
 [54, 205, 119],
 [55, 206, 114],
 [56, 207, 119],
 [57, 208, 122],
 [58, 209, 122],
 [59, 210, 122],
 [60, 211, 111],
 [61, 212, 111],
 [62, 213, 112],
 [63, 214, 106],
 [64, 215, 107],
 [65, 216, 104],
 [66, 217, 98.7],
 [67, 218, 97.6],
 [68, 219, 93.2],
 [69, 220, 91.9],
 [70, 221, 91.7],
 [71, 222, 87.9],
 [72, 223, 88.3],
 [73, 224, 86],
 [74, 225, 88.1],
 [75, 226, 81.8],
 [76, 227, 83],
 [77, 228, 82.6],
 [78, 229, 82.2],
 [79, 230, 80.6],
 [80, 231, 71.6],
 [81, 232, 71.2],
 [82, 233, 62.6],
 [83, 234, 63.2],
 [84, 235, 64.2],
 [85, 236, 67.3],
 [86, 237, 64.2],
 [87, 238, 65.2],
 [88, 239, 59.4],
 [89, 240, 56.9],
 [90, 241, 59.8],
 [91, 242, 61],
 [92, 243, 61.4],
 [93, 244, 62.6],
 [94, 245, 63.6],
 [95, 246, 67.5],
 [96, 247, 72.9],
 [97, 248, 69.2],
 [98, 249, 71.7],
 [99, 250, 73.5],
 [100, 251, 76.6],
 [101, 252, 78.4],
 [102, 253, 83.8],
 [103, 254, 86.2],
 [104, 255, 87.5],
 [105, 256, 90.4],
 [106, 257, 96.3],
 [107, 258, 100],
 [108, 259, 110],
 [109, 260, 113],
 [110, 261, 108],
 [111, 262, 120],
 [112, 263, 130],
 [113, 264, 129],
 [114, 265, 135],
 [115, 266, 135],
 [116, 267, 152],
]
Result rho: 2.3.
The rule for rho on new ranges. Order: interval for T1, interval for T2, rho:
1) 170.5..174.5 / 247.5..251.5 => 3.7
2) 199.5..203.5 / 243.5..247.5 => 3.4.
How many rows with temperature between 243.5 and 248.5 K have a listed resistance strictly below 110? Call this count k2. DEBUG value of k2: 5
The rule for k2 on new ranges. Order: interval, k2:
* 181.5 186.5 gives 0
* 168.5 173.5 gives 0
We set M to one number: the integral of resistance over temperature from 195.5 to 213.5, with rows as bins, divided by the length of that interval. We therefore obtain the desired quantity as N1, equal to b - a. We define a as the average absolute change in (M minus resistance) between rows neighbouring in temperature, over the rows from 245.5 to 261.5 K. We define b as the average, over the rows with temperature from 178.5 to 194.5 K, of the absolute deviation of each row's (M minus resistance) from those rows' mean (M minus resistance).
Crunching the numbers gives -1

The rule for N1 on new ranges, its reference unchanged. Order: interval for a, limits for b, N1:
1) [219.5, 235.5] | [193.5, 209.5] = 2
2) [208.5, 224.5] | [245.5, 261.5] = 10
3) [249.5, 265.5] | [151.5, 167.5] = -2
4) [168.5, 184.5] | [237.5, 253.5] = 3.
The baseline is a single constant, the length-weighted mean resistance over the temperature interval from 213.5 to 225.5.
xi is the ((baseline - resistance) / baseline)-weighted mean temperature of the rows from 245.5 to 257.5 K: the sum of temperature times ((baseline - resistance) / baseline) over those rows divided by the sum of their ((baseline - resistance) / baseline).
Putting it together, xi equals 249.6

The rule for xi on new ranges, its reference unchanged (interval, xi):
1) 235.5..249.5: 242.2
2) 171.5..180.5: 175.8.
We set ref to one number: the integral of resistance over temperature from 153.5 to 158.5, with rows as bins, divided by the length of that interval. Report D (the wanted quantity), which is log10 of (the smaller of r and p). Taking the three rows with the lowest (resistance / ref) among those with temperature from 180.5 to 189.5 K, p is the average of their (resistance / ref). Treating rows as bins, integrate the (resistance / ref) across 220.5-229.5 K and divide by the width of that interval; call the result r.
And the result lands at -0.14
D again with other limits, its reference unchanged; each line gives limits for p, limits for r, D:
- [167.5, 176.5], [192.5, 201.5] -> -0.02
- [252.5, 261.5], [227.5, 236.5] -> -0.22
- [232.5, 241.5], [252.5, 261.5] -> -0.31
